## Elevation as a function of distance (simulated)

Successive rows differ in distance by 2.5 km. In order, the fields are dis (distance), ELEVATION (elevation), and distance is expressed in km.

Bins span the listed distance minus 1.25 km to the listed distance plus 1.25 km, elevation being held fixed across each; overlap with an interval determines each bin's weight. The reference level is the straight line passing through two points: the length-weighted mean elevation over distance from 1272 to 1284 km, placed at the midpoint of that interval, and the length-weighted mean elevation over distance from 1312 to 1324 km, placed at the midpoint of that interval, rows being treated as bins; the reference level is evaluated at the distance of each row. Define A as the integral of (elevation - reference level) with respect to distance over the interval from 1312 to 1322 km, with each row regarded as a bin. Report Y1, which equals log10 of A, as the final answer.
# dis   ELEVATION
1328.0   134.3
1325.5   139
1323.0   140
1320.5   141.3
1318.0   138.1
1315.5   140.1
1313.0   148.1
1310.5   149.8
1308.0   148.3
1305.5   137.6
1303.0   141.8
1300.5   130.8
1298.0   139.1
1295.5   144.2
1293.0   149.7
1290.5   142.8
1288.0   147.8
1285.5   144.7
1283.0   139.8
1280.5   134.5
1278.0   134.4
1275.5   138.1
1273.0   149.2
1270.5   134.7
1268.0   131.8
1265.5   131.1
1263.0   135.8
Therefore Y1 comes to 0.54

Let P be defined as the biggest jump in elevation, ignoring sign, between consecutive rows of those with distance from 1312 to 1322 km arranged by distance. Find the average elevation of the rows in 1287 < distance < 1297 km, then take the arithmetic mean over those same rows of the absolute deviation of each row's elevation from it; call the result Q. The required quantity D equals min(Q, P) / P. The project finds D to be 0.33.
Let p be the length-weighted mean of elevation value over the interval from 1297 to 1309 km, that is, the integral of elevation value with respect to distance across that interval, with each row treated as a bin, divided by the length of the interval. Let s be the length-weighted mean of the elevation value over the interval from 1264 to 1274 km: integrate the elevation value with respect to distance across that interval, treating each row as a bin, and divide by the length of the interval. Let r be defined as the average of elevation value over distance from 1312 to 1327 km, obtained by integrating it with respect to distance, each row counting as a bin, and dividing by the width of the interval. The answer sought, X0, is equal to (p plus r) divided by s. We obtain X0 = 2.05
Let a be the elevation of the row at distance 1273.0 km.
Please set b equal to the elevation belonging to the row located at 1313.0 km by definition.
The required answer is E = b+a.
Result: 297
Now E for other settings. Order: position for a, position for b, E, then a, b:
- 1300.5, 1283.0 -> 271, 130.8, 139.8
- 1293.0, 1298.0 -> 289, 149.7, 139.1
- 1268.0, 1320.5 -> 273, 131.8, 141.3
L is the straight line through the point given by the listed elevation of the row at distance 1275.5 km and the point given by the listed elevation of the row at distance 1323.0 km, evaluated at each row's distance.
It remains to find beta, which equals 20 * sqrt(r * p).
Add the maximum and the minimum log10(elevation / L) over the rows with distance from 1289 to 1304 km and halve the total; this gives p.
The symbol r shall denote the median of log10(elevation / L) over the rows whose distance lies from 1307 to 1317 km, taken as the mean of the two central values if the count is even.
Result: 0.18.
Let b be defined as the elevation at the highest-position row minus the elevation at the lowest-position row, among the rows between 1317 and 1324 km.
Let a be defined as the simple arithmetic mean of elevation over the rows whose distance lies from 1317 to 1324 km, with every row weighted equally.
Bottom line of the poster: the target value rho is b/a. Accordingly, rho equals 0.01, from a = 140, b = 2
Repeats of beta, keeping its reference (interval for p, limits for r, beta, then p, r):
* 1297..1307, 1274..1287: 0.00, -0.009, 0.000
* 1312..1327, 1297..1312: 0.13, 0.010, 0.004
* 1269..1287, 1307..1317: 0.34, 0.011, 0.026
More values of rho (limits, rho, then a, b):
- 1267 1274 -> 0.13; 139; 17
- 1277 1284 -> 0.04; 136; 5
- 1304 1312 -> 0.08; 145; 12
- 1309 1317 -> -0.07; 146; -10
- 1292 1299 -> -0.07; 144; -11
